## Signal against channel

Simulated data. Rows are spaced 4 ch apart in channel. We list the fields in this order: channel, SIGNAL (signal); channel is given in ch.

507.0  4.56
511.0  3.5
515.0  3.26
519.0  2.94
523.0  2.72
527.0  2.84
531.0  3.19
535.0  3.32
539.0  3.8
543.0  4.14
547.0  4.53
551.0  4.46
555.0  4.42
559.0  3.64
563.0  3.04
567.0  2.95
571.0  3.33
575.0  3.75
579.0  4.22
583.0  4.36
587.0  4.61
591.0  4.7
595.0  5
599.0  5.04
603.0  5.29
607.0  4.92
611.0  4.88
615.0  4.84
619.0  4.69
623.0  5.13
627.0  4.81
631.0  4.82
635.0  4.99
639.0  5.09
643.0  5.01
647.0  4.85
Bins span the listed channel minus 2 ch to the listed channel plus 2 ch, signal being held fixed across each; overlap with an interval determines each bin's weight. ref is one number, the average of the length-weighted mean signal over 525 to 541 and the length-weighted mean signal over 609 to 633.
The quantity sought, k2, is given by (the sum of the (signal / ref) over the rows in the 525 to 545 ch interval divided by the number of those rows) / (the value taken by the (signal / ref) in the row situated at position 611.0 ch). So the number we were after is 0.71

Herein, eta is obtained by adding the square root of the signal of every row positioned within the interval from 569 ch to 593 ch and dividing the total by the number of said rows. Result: 2.0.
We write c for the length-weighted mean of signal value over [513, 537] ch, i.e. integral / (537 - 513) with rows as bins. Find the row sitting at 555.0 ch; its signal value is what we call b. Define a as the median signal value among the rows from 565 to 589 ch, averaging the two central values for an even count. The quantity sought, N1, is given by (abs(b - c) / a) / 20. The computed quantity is 0.017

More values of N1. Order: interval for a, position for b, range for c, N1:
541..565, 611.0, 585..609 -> 0.001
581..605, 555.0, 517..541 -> 0.013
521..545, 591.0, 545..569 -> 0.013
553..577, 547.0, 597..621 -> 0.006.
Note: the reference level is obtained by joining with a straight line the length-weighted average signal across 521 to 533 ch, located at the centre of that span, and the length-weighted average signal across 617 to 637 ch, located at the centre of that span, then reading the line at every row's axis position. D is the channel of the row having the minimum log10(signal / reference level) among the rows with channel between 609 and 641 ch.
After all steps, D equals 631.0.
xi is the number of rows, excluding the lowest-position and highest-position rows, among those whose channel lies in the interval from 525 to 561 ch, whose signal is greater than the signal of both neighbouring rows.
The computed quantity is 1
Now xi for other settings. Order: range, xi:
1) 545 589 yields 0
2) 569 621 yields 1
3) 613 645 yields 2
